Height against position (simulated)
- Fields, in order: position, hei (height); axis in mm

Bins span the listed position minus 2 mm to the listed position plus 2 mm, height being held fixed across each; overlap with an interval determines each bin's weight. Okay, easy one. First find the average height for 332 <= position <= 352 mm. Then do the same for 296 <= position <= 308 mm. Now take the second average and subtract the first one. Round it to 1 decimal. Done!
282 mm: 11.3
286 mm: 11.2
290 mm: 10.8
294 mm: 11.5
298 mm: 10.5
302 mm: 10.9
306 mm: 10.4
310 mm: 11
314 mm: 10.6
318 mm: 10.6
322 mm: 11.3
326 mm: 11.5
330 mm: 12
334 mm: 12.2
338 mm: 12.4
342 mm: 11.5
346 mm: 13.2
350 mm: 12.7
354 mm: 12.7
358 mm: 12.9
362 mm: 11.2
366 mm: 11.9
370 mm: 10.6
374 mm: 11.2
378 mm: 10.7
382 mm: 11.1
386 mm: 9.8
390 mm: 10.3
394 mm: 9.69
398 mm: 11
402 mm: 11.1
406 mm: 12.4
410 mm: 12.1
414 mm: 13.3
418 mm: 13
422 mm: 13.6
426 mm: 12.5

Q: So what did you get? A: -1.8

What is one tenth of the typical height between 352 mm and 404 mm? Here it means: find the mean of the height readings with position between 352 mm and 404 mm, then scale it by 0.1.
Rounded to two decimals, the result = 1.11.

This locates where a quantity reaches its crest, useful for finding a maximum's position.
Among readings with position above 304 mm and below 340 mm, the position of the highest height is 338 mm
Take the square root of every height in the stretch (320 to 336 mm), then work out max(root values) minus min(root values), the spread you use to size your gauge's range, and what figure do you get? 0.13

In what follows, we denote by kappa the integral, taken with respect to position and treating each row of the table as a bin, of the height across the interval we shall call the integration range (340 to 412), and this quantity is 824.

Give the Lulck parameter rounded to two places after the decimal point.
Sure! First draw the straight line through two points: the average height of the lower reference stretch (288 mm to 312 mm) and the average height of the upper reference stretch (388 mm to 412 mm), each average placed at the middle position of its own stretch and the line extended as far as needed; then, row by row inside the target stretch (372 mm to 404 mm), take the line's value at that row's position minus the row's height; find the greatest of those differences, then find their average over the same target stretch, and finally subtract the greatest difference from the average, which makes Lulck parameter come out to -0.94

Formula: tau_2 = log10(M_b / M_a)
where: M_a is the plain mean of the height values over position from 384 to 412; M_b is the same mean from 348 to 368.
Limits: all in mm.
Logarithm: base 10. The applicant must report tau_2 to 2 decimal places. 0.05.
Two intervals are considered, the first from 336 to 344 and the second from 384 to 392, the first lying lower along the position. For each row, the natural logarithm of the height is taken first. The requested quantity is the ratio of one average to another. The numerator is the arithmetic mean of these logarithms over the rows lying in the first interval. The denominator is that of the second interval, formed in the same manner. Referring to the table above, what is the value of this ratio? 1.075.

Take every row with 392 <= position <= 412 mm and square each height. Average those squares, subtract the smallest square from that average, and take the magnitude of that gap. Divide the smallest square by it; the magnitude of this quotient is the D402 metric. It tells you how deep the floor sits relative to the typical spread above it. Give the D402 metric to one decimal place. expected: 2.8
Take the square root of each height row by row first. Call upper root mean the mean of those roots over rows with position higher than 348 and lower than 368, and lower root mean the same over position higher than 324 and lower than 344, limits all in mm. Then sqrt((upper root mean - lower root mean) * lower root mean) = 0.42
